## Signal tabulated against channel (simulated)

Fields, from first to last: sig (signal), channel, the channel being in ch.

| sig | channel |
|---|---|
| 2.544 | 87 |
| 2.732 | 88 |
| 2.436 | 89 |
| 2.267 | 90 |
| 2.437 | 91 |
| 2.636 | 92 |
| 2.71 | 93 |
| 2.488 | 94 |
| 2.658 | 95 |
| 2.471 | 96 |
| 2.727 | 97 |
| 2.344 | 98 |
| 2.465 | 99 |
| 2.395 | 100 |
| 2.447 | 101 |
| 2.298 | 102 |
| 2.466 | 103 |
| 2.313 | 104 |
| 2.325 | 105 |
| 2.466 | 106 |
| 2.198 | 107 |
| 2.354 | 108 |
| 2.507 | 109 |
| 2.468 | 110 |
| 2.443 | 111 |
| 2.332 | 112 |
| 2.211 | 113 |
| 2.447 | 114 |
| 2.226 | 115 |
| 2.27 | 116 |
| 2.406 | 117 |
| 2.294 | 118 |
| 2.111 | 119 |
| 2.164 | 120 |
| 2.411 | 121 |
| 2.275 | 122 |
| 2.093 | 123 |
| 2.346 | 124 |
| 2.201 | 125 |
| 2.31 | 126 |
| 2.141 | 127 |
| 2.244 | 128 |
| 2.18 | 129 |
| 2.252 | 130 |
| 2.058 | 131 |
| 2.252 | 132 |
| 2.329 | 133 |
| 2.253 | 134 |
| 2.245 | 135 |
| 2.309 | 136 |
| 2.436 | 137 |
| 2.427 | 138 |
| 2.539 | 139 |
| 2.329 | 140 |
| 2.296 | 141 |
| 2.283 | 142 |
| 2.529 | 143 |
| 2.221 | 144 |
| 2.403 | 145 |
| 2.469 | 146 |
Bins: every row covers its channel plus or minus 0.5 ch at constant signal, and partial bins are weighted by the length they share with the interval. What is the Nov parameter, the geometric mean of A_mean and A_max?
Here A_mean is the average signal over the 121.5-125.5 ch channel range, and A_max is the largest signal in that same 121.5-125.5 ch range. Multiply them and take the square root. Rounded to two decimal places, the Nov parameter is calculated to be 2.29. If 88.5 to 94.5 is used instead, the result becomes 2.60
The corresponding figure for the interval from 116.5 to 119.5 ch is 2.34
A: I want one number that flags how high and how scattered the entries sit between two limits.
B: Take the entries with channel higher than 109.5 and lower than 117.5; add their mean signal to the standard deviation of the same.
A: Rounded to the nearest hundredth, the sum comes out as 2.45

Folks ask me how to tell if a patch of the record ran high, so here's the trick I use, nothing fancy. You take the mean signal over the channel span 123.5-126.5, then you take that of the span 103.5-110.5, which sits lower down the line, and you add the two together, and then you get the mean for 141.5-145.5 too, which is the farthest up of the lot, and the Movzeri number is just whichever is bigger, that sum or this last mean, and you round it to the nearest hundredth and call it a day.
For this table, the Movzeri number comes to 4.66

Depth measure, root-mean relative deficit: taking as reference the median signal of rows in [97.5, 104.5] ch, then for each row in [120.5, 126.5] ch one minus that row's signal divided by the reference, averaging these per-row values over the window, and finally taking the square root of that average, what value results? 0.23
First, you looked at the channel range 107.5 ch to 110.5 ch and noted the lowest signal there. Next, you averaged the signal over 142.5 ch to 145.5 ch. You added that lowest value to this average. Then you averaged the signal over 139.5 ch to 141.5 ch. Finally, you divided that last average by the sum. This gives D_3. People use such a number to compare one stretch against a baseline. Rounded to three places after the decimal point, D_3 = 0.488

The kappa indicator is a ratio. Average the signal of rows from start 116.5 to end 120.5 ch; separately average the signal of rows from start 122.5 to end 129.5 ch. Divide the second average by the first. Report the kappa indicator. 0.99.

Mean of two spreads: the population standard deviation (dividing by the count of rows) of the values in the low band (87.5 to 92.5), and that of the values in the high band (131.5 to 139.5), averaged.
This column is 0.132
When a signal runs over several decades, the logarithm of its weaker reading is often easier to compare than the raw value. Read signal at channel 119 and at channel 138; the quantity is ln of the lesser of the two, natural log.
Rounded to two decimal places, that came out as 0.75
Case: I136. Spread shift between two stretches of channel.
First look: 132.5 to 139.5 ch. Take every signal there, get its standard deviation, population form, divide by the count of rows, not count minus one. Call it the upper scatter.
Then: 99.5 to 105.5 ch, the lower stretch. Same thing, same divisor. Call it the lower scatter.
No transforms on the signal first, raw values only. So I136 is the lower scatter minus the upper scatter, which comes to -0.034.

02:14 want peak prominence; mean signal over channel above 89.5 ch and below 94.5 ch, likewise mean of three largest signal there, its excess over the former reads 0.1037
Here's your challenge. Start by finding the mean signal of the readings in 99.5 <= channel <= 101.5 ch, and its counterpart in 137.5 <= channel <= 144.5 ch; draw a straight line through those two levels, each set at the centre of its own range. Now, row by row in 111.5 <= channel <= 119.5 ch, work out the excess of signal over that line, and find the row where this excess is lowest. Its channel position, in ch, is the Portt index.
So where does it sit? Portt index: 119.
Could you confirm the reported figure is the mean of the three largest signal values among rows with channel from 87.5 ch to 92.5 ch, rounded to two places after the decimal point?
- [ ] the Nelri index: 2.60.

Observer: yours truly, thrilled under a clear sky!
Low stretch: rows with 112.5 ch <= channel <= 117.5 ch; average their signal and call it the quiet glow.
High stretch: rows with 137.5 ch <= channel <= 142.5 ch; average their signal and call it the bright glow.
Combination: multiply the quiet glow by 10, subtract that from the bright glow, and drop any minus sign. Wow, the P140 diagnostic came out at 20.7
